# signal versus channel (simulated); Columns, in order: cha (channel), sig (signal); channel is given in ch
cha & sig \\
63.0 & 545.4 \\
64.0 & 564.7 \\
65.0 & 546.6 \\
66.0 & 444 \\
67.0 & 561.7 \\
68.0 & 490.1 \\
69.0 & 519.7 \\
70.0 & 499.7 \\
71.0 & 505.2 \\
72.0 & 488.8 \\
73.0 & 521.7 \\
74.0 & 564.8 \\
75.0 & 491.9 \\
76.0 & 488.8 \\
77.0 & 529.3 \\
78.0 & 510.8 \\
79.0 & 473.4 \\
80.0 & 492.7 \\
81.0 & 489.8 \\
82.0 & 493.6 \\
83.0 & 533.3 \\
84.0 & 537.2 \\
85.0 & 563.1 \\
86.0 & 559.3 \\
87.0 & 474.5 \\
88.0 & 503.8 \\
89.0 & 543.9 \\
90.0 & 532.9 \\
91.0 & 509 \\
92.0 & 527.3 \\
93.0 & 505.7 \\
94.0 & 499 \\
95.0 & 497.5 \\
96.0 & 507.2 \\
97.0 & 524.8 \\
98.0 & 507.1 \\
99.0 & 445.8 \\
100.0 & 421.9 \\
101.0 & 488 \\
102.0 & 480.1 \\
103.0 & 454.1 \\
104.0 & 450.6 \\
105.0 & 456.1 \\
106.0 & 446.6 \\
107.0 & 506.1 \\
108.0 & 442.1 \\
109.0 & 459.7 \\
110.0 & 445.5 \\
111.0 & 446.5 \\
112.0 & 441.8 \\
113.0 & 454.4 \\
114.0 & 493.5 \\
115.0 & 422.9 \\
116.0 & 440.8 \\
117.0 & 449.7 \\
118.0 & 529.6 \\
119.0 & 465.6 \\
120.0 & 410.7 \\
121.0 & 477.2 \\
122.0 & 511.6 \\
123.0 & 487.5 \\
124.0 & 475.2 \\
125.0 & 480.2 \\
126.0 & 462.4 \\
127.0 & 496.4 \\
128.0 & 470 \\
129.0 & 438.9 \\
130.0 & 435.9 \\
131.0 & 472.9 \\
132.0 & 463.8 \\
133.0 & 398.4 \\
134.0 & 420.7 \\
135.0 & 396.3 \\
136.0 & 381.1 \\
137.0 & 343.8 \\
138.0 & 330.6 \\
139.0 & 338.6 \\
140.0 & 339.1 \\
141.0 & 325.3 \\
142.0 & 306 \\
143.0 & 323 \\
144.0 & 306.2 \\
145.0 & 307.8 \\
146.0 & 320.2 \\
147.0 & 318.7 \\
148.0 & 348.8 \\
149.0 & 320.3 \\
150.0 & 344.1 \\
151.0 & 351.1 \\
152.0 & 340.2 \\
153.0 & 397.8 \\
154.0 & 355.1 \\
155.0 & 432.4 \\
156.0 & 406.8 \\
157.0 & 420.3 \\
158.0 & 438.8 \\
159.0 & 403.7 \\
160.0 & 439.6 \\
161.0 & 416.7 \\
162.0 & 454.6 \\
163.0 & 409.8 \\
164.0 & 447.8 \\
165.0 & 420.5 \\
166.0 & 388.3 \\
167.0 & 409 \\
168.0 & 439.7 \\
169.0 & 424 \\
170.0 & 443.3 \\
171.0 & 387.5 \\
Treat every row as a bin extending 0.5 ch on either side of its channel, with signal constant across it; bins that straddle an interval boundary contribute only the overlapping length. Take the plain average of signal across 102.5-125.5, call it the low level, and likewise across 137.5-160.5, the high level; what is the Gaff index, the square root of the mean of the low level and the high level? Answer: 20.2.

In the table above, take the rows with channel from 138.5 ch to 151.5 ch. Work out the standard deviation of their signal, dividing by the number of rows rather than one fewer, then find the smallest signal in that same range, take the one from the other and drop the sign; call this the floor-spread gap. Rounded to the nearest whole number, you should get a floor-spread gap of 291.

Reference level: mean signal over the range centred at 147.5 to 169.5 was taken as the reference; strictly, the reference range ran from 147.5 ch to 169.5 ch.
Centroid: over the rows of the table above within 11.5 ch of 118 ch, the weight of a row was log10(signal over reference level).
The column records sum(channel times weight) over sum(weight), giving 118.5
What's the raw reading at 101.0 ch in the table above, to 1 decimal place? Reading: 488.0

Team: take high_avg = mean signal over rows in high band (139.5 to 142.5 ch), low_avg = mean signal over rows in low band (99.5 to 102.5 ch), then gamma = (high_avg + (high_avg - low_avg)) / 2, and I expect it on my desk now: 92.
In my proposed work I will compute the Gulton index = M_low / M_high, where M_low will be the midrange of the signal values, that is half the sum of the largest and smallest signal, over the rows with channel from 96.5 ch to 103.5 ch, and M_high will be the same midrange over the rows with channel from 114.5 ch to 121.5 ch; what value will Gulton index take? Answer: 1.01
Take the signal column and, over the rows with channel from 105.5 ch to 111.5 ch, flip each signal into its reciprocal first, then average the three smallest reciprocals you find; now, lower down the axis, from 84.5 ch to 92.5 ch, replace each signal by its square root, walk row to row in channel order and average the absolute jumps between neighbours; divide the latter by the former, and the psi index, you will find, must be 312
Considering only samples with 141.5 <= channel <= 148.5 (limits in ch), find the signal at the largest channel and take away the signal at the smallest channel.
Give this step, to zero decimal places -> 43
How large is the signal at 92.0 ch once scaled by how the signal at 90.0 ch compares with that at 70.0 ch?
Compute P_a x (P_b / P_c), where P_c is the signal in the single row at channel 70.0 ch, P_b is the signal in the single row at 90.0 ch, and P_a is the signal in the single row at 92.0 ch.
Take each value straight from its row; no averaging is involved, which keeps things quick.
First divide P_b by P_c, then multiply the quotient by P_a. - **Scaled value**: 562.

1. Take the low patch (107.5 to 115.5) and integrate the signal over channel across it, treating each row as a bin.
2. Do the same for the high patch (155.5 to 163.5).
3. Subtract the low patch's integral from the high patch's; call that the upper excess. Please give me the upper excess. -216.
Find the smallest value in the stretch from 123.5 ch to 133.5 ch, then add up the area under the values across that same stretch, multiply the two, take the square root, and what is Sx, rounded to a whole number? 1353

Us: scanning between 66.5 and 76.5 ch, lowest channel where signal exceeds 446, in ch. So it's 67.0 ch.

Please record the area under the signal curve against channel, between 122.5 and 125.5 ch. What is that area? 1443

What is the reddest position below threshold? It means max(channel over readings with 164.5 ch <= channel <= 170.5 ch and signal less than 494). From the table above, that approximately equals 170.0 ch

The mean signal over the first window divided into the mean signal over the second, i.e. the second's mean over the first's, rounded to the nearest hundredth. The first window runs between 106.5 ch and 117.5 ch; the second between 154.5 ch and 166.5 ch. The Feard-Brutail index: 0.93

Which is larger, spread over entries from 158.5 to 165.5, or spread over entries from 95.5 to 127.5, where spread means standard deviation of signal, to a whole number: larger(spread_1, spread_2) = 30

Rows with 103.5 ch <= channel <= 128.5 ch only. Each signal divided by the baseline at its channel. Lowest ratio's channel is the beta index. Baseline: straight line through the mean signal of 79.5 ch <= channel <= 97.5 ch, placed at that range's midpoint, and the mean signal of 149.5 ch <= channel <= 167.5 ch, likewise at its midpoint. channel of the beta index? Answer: 120.0 ch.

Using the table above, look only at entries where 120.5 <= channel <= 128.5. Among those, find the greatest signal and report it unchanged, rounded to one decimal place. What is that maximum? 511.6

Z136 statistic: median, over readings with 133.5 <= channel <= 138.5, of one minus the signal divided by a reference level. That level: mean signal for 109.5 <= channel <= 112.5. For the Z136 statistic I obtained 0.14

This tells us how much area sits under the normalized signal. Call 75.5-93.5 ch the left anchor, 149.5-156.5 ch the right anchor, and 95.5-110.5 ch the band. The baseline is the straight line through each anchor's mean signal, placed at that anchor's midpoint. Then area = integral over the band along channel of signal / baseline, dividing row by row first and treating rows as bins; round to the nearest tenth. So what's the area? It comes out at 14.7 ch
